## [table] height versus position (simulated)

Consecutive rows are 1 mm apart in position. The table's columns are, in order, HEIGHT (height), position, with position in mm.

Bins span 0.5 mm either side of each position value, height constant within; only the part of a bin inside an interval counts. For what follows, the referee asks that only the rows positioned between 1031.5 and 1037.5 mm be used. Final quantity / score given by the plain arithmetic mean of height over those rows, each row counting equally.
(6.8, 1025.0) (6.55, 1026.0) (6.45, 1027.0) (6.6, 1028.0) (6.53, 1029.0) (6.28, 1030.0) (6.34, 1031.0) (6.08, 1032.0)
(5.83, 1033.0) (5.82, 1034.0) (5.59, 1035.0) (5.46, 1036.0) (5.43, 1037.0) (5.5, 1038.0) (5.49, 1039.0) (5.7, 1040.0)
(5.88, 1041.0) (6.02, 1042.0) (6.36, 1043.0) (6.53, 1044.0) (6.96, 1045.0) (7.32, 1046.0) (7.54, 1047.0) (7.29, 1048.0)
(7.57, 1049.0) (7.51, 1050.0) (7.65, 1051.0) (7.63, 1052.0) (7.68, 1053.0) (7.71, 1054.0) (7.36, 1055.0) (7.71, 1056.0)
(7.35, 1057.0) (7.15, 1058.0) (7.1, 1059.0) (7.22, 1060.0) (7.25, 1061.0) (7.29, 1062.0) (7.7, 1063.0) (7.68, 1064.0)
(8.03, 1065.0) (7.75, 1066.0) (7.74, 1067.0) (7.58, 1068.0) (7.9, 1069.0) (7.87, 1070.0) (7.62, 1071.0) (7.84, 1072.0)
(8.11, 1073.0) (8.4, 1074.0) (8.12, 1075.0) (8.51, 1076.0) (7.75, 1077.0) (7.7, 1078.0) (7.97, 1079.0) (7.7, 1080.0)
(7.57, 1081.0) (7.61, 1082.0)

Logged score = 5.7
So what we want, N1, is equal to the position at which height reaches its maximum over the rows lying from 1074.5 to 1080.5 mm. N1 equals 1076.0 mm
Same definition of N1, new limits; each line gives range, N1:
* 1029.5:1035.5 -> 1031.0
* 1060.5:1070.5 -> 1065.0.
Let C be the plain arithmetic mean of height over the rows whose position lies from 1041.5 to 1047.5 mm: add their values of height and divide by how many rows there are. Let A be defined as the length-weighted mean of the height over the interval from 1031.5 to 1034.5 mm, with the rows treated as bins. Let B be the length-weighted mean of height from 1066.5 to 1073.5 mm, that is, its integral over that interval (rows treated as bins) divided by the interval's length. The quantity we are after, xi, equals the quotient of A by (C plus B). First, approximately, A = 5.9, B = 7.81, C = 6.8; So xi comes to 0.40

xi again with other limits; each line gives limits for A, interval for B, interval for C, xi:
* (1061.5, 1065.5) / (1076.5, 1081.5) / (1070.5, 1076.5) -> 0.48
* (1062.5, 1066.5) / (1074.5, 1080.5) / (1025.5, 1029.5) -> 0.54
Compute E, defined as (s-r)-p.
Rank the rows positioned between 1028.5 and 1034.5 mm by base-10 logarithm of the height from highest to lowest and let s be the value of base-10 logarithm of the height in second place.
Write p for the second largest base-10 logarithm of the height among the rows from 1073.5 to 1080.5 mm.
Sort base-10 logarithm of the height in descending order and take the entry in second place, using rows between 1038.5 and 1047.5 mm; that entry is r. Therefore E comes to -0.99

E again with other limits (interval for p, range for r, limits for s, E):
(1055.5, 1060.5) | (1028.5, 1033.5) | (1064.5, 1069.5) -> -0.77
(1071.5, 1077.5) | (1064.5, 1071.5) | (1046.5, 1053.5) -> -0.94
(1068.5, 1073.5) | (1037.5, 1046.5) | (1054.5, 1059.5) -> -0.87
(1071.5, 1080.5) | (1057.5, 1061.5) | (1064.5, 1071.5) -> -0.89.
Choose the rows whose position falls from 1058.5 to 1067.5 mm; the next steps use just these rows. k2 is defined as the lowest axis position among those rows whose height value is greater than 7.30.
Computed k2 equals 1063.0 mm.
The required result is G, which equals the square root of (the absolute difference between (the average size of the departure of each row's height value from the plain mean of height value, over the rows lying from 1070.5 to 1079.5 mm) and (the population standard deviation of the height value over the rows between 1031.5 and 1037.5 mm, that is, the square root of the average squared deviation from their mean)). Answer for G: 0.15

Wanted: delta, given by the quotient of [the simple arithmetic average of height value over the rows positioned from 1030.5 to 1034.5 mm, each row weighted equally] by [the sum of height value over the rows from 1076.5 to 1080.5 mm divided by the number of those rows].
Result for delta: 0.77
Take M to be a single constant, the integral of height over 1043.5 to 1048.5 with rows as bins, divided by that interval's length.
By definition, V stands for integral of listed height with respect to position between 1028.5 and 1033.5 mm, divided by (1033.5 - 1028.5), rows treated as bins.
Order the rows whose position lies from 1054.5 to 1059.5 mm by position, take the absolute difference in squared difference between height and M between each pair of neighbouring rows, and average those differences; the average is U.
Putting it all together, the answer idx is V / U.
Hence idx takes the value 40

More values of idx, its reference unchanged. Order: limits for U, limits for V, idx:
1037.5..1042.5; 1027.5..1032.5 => 17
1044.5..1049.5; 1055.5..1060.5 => 64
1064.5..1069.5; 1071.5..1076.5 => 33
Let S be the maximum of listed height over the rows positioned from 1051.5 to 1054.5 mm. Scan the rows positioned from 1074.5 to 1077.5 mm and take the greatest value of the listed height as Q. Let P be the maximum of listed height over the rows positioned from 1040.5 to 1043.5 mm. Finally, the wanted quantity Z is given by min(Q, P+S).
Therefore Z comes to 8.5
